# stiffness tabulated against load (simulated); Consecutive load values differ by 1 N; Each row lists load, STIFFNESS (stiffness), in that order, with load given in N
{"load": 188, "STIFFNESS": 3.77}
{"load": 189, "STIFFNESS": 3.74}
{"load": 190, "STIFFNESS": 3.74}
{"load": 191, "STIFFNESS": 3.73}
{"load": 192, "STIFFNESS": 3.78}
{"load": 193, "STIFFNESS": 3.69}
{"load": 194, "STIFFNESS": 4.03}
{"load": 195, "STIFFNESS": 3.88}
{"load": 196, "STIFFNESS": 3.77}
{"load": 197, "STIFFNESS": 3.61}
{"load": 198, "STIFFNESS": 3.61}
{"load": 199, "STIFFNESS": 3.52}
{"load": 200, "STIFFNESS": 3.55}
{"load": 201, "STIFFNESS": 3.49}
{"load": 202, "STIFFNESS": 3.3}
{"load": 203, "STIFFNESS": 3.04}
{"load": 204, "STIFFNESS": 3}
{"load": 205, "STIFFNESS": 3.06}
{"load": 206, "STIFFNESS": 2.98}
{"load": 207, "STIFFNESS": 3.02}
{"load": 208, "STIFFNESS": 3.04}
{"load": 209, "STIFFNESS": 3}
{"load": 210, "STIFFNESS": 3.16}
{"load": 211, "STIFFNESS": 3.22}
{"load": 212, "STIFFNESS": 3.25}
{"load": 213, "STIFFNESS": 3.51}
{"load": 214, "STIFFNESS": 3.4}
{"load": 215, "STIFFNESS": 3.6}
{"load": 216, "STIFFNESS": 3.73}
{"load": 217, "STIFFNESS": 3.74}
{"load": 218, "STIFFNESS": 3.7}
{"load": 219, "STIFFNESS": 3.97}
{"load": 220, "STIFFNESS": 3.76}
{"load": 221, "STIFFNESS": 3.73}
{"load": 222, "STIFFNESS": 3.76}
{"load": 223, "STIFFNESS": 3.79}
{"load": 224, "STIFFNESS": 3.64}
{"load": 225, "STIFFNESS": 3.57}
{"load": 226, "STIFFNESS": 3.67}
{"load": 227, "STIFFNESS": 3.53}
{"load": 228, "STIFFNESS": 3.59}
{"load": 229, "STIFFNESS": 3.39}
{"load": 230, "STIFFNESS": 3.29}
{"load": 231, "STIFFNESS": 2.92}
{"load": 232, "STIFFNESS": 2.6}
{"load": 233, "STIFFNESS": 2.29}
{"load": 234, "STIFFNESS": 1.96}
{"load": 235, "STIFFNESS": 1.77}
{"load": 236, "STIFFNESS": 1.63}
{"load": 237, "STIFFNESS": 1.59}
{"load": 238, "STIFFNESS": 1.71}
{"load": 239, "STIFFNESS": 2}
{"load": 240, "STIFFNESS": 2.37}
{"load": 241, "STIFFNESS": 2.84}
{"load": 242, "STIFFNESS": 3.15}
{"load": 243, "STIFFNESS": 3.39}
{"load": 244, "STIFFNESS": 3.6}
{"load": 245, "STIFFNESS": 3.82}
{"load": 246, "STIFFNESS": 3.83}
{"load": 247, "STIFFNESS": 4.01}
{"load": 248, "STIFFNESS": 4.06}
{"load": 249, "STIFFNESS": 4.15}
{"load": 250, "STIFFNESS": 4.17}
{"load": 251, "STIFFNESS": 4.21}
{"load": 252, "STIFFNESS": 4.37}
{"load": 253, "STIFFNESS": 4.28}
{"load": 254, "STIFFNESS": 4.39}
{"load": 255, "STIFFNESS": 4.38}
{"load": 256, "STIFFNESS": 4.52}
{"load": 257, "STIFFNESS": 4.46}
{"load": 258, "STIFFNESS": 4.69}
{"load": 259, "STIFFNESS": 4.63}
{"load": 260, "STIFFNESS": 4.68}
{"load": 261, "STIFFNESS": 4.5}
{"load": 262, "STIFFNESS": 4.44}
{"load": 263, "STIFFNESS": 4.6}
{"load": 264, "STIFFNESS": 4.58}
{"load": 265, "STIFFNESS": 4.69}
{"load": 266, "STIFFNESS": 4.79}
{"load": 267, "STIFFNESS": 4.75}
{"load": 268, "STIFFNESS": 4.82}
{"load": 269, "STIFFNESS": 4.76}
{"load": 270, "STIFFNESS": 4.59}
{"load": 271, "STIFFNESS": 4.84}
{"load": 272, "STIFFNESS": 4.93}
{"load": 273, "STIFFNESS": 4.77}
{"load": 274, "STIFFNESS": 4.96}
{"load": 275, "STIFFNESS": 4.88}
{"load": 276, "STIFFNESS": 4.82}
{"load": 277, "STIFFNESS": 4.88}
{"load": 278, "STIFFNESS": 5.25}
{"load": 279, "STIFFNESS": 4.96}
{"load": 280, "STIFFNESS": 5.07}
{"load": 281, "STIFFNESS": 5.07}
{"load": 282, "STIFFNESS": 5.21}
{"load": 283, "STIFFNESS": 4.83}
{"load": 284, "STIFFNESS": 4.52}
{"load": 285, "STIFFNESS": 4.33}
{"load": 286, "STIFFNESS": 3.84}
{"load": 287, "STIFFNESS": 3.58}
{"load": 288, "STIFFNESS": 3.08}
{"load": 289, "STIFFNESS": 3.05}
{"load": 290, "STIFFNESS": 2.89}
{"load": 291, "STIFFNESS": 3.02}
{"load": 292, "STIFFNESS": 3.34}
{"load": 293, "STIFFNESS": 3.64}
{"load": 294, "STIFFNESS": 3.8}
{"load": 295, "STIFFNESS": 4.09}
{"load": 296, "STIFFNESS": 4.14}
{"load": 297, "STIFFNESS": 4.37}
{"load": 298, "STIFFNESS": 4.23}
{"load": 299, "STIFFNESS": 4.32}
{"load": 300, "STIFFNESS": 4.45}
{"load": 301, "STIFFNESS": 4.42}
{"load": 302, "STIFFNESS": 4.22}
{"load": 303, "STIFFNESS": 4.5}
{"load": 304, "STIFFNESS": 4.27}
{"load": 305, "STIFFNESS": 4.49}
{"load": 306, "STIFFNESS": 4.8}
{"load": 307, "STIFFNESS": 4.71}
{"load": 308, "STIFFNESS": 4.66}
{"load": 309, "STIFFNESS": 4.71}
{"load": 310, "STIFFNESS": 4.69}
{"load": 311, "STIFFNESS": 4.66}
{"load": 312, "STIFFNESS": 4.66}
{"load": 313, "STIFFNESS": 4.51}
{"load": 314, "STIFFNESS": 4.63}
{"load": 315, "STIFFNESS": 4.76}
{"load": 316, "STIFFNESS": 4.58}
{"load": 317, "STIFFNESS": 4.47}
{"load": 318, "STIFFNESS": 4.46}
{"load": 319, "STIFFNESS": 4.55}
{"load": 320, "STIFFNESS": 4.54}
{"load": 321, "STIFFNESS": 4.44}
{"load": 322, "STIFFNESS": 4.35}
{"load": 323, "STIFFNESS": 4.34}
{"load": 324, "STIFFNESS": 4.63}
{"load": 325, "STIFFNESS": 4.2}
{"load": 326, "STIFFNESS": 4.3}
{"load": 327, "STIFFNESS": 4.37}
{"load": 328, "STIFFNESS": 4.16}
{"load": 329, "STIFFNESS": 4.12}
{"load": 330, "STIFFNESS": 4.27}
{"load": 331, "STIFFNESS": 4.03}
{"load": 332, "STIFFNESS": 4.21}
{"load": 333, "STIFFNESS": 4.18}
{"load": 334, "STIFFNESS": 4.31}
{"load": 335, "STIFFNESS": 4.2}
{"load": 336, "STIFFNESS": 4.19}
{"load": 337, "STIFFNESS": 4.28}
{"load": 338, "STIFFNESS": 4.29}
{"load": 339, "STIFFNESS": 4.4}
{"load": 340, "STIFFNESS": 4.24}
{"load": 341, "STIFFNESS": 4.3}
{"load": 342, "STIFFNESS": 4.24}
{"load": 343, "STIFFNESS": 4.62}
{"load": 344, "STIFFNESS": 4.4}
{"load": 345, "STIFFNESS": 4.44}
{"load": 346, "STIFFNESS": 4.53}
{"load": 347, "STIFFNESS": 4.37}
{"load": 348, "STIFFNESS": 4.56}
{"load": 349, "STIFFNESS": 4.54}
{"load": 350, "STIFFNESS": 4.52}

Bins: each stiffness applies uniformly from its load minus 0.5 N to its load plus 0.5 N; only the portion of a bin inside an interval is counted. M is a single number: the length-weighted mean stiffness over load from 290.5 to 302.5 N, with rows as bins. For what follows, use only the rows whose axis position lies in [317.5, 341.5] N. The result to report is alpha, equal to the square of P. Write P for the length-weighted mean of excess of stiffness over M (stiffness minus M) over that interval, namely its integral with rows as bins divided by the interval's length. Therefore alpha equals 0.1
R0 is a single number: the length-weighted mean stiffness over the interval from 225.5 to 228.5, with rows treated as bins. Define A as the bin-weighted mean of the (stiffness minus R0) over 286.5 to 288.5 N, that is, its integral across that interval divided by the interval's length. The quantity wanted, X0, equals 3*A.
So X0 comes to -0.8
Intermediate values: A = -0.27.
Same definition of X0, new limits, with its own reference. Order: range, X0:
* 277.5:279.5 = 4.5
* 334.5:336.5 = 1.8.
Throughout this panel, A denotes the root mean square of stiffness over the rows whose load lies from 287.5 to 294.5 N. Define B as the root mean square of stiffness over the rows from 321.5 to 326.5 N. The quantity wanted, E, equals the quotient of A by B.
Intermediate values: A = 3.28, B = 4.4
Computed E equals 0.8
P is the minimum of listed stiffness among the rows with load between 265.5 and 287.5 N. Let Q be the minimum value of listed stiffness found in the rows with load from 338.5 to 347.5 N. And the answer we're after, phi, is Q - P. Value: 0.7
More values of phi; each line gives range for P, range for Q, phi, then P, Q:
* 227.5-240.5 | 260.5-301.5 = 1.3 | 1.59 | 2.89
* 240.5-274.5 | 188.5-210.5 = 0.1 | 2.84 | 2.98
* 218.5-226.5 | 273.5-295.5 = -0.7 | 3.57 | 2.89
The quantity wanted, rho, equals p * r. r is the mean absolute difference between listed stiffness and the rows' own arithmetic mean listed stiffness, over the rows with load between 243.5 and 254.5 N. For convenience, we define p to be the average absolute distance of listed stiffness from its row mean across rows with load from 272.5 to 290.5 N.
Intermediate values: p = 0.65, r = 0.20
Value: 0.13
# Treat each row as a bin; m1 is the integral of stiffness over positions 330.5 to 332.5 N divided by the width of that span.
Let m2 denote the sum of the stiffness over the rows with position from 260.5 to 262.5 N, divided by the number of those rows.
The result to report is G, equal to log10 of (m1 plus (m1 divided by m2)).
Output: 0.703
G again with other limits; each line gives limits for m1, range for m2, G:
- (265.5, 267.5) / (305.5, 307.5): 0.761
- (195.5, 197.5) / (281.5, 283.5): 0.646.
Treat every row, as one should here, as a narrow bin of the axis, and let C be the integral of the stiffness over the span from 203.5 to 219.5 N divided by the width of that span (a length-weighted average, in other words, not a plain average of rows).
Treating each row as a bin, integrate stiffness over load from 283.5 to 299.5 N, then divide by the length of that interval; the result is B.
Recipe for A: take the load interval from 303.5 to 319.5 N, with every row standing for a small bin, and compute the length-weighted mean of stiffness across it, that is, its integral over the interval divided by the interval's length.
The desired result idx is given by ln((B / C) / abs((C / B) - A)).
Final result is -1.2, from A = 4.60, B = 3.8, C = 3.3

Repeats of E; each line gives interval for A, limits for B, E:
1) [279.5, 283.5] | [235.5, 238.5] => 3.1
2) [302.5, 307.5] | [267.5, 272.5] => 1.0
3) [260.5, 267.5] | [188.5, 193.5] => 1.2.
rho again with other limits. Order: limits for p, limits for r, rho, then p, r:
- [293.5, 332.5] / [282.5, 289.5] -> 0.11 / 0.19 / 0.57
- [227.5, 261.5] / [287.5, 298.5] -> 0.42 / 0.87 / 0.48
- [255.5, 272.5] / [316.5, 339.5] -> 0.01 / 0.12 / 0.12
